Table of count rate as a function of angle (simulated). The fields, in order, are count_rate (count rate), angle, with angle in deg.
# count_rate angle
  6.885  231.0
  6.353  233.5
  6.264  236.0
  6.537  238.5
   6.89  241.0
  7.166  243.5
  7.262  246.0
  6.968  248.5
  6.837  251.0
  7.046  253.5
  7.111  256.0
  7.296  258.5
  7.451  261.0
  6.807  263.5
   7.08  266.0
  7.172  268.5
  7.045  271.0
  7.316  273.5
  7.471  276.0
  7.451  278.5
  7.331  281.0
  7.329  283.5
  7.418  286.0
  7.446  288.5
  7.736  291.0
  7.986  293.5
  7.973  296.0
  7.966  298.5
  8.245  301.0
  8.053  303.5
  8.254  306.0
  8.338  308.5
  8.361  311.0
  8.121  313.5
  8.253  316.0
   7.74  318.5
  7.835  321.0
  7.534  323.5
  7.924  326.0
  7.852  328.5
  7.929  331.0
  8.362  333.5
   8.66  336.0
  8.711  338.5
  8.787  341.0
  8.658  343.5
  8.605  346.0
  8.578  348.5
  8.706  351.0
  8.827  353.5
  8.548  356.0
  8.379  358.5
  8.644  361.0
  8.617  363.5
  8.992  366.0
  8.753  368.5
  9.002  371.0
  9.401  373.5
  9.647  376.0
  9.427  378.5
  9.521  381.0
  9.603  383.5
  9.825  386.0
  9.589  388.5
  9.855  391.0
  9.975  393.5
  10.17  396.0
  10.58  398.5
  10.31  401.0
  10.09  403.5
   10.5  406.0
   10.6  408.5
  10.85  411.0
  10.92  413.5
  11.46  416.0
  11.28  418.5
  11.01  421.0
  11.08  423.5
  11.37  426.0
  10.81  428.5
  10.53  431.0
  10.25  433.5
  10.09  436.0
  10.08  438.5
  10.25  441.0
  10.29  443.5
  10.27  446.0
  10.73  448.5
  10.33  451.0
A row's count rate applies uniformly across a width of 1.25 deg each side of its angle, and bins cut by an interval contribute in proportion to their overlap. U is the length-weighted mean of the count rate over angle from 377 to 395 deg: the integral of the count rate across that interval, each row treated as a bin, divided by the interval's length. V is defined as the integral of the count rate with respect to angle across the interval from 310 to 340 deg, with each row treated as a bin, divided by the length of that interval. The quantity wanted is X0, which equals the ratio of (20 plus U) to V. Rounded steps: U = 9.7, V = 8.1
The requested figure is 3.7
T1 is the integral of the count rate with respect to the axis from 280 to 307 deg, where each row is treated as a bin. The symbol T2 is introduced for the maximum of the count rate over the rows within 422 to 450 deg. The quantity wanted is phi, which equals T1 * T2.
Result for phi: 2393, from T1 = 210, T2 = 11.37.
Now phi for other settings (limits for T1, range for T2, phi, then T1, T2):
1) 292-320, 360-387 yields 2231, 227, 9.825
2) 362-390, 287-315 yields 2179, 261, 8.361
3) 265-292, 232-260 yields 1447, 198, 7.296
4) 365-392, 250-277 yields 1900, 254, 7.471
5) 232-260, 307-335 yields 1613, 193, 8.362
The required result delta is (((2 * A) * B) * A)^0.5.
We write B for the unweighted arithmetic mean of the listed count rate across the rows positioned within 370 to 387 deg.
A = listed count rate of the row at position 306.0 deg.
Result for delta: 36.0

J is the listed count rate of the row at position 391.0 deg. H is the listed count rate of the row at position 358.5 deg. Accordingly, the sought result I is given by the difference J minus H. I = 1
